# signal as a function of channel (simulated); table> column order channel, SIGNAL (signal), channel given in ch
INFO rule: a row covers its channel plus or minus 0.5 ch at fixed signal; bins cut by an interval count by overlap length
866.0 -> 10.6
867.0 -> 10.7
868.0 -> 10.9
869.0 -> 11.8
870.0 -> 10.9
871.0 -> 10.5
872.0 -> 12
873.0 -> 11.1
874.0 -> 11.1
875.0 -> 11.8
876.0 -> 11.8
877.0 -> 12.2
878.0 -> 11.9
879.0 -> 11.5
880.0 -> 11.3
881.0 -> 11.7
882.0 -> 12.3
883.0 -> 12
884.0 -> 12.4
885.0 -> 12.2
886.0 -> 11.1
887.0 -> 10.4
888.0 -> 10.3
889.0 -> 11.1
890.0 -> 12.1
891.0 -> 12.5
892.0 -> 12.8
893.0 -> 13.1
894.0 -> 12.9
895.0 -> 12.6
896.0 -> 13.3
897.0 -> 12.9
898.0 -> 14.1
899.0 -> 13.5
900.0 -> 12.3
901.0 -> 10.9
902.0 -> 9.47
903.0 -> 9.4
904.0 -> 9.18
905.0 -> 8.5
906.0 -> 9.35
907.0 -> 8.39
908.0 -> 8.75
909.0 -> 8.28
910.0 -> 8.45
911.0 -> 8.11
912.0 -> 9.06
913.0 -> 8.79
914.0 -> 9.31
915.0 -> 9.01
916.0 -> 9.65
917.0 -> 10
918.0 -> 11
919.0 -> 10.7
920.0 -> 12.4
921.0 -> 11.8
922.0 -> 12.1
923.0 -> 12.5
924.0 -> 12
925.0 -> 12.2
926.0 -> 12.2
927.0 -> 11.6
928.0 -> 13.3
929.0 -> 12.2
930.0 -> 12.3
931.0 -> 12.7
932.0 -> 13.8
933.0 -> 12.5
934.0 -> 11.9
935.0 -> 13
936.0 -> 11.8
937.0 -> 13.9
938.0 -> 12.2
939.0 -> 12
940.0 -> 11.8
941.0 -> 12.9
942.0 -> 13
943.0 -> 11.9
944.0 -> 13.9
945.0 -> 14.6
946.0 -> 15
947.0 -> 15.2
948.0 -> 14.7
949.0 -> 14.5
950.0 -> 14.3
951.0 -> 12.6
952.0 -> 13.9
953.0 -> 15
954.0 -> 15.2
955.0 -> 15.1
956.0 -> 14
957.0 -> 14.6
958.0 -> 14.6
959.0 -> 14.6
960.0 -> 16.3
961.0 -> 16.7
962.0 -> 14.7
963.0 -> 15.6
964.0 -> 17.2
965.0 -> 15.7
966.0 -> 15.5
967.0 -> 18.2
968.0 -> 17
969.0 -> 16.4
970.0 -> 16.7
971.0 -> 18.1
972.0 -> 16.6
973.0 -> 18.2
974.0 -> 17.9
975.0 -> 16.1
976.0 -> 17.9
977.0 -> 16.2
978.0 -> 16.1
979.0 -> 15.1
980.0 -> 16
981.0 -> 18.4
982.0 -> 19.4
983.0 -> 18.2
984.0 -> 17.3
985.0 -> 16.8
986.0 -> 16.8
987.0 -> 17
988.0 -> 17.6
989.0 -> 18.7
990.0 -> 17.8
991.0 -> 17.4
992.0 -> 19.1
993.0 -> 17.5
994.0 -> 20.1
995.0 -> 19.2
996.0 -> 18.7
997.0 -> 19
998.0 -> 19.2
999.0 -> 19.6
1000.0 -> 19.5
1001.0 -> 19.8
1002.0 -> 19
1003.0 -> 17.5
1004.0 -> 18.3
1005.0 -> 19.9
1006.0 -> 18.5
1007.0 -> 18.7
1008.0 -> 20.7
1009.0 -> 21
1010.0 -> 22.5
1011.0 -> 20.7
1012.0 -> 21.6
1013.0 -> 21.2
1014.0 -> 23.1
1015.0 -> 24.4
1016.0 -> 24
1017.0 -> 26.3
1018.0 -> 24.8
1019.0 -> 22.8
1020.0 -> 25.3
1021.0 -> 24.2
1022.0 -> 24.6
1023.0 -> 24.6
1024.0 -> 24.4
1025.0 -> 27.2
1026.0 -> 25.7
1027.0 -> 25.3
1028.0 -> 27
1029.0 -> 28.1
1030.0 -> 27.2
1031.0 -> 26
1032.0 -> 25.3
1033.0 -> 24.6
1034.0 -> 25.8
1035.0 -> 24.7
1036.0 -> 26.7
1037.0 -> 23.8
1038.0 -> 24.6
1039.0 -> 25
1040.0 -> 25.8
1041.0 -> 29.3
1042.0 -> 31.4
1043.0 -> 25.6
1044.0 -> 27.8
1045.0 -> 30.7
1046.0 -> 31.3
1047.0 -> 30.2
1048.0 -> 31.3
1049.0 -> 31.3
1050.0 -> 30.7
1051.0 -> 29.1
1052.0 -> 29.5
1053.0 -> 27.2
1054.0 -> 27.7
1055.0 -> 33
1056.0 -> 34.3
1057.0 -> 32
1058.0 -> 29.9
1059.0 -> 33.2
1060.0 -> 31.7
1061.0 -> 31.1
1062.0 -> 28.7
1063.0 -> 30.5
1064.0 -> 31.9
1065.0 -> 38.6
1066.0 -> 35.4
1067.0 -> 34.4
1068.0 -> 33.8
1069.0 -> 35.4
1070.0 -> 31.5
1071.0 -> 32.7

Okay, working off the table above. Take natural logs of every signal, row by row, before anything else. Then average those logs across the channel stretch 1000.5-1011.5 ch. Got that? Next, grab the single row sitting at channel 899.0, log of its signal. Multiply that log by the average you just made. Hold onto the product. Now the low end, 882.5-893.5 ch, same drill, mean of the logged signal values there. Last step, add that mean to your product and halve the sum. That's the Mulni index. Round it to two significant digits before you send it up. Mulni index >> 5.1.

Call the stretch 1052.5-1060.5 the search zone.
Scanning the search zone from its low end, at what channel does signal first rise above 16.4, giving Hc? 1053.0 ch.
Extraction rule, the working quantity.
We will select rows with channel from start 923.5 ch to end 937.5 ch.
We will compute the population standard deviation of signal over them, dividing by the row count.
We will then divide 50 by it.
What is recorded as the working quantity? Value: 72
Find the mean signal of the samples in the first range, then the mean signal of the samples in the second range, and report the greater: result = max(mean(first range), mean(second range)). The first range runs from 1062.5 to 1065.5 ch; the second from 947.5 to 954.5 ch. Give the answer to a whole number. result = 34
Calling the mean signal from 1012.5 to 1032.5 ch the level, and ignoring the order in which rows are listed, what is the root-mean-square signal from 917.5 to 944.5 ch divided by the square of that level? 0.020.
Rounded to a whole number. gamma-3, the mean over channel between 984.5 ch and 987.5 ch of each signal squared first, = 284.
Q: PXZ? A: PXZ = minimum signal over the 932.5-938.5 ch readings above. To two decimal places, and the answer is 11.80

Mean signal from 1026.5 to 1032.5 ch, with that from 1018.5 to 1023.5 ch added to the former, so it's 51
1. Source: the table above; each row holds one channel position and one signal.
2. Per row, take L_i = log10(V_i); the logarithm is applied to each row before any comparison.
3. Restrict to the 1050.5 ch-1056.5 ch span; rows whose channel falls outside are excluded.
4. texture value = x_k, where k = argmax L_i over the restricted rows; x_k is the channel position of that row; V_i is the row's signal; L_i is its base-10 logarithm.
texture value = 1056.0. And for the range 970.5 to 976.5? 973.0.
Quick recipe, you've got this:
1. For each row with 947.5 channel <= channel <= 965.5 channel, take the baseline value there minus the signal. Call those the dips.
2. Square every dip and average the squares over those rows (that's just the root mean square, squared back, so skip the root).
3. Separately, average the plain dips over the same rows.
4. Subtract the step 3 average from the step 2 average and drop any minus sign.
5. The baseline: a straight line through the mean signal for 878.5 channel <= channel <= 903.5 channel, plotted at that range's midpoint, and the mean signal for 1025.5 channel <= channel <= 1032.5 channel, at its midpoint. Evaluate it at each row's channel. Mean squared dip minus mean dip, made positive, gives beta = 11.4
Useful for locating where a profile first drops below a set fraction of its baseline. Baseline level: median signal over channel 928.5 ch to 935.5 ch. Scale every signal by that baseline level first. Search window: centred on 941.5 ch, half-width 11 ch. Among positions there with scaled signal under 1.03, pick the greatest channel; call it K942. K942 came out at 951.0 ch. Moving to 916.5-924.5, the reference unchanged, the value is 924.0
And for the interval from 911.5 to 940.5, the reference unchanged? 940.0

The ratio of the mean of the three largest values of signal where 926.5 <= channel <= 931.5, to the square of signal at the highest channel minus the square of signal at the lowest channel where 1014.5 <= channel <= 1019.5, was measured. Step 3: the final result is -0.17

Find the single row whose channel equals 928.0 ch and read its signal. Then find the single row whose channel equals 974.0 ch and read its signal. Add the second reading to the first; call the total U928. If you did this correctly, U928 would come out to 31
